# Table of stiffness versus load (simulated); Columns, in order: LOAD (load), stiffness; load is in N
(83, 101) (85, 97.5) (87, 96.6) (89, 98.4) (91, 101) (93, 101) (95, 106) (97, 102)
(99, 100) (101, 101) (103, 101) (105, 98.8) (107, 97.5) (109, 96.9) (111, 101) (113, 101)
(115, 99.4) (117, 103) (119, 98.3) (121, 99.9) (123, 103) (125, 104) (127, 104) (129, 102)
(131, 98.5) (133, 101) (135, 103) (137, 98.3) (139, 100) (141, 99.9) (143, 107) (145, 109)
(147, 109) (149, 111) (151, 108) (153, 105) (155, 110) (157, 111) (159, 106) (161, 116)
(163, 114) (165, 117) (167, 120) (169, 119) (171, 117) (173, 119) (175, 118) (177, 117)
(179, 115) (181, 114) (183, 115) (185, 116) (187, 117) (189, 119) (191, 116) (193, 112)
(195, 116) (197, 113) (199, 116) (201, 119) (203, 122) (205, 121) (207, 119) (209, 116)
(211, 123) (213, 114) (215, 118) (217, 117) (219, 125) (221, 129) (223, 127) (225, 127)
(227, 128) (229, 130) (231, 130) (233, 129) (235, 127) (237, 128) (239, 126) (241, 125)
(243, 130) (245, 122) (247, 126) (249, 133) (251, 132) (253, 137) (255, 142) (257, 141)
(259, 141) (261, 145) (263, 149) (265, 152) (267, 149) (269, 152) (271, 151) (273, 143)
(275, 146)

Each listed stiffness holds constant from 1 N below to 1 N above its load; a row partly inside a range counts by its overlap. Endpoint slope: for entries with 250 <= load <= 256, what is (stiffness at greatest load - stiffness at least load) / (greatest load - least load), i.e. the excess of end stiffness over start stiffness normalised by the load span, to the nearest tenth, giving 2.5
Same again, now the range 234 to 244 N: 0.4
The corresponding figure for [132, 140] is -0.2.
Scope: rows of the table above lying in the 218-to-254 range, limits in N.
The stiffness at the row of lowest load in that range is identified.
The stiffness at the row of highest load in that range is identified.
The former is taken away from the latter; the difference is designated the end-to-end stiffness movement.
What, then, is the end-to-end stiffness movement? 12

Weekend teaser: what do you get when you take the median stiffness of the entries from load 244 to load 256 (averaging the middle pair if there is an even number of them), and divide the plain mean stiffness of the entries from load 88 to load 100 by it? 0.77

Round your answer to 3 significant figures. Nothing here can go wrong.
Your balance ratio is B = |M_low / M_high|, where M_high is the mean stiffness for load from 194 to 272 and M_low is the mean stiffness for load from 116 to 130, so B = 0.788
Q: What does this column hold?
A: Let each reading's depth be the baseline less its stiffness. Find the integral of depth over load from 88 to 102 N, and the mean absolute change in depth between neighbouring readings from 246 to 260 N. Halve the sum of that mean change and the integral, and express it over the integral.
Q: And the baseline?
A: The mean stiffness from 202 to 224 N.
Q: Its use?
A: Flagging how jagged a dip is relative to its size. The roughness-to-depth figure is 0.506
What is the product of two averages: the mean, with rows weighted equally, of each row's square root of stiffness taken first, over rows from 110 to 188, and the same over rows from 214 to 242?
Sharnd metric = 117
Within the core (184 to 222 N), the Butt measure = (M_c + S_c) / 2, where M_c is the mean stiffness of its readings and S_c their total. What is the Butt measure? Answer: 1183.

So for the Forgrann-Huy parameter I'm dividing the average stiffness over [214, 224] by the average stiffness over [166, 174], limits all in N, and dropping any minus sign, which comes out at 1.04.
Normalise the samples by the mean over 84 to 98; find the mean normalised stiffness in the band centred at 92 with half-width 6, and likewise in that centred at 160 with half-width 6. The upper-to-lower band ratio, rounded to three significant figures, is 1.11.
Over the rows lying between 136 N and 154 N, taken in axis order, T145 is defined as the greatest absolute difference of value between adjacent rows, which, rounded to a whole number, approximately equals 7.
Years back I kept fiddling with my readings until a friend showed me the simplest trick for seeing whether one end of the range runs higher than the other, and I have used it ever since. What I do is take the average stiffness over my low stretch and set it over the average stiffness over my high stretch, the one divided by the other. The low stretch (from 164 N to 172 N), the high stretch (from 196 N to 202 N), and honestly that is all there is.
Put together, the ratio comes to 1.02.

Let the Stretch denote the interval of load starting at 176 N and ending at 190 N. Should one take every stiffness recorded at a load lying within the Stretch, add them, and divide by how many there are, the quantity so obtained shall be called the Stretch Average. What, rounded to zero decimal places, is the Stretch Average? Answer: 116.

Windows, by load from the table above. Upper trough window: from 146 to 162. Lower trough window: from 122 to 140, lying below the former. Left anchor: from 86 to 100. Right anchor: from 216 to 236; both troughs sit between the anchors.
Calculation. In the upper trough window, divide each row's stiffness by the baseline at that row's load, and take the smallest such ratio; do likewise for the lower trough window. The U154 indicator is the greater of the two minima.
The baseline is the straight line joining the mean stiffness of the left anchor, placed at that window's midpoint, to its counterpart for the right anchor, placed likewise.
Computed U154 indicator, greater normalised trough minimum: 0.932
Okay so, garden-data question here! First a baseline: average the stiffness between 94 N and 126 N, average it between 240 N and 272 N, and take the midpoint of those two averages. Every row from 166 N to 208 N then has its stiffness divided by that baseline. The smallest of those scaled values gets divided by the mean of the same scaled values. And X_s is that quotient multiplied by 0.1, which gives 0.0956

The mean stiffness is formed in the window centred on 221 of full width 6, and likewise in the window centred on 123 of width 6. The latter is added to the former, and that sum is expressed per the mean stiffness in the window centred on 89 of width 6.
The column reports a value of 2.32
